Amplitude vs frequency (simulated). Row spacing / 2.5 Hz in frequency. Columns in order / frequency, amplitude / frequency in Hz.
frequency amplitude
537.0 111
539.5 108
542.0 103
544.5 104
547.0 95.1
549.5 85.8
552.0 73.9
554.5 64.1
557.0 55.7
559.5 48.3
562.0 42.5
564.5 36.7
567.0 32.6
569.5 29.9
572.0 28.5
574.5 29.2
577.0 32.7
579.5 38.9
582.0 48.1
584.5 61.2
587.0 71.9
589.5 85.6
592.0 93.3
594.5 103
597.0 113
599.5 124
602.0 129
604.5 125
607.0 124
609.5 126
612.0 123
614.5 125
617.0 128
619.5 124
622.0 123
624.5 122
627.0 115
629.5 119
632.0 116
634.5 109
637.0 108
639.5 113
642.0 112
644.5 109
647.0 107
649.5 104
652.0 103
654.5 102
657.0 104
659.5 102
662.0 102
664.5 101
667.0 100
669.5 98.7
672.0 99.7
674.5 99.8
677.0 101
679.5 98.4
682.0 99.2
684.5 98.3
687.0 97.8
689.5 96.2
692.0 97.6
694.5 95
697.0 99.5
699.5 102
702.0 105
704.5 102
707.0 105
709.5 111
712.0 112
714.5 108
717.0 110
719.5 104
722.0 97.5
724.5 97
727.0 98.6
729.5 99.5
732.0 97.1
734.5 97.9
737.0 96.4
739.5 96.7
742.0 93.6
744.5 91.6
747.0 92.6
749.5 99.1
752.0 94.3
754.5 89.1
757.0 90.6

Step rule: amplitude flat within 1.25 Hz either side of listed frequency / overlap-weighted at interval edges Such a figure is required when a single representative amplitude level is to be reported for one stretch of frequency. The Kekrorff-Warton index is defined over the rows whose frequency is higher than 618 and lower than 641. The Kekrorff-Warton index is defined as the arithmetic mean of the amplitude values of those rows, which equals 117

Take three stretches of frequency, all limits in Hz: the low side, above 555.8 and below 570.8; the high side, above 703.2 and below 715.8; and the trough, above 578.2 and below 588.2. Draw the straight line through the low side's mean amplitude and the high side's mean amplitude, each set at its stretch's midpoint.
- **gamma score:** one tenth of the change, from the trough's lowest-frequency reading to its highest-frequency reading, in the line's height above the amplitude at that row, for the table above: -3.0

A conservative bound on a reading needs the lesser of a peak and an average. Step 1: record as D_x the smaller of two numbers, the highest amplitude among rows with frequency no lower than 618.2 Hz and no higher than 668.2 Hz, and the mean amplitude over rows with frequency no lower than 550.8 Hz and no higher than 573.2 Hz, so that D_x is 46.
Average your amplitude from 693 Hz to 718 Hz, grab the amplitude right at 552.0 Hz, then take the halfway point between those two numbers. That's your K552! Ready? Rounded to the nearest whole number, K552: 89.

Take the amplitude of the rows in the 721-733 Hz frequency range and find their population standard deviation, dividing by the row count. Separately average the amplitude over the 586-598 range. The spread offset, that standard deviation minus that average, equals -92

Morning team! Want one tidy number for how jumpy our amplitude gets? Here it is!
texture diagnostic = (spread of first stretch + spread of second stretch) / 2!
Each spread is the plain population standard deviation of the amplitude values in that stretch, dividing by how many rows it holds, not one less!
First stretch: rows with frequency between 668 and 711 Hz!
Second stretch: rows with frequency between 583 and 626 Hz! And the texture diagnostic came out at 12.1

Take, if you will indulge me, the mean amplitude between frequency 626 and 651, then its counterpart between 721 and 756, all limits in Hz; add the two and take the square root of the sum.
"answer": 14.4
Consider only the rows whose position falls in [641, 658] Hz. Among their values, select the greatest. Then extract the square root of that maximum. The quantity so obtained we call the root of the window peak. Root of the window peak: 10.6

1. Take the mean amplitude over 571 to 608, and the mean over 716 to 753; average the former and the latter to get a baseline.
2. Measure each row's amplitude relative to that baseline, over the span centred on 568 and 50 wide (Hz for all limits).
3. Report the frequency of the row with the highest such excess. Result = 544.5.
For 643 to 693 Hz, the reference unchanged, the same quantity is 644.5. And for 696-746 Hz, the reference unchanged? 712.0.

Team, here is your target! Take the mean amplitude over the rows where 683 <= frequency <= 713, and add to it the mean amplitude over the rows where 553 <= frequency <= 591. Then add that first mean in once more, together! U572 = 251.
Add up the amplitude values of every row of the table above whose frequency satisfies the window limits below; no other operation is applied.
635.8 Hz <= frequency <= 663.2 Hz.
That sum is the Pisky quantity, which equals 1166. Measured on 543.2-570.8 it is 669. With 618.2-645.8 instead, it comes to 1270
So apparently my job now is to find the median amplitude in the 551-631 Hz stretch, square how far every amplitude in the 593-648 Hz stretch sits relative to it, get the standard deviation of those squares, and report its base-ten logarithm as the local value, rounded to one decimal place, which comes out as 2.6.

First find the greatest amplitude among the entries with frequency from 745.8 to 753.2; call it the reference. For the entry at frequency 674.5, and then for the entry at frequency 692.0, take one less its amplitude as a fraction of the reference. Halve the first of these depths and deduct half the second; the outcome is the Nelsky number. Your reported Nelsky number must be -0.011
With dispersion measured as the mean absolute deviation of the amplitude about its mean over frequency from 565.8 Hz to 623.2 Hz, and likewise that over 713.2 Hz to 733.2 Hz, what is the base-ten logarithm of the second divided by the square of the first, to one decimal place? -2.5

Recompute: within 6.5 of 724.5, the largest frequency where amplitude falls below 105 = 729.5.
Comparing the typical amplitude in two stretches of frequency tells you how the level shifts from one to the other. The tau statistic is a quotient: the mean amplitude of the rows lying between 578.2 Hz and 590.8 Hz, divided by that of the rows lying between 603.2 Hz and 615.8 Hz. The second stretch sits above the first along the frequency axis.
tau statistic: 0.49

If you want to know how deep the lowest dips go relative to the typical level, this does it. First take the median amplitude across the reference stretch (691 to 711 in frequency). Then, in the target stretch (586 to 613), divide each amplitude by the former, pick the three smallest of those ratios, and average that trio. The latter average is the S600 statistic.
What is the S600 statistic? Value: 0.82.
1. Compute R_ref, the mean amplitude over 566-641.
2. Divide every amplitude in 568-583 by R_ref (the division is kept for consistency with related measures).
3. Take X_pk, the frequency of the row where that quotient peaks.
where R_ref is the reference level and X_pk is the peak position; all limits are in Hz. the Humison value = 582.0 Hz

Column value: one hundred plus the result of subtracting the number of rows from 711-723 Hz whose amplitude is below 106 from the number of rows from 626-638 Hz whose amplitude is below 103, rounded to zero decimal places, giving 98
